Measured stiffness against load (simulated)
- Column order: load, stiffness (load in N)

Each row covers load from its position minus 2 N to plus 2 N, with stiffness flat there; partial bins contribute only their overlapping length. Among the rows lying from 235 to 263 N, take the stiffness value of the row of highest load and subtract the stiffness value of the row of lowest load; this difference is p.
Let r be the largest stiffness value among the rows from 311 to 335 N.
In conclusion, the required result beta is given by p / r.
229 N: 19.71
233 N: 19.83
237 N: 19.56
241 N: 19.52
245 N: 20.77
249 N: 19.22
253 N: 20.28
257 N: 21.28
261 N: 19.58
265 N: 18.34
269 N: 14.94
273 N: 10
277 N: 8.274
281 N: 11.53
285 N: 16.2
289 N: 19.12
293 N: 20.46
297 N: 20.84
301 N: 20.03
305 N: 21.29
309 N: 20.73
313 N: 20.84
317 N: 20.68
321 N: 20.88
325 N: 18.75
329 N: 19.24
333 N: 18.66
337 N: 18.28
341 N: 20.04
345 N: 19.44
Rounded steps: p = 0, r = 20.88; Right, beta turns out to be 0.0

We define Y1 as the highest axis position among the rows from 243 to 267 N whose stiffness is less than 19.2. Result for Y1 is 265 N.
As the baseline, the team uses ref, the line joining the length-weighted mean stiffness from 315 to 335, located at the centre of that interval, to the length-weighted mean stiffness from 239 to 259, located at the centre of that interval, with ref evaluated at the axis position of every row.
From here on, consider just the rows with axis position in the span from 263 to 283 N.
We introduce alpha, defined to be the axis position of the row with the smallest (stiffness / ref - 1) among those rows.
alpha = 277 N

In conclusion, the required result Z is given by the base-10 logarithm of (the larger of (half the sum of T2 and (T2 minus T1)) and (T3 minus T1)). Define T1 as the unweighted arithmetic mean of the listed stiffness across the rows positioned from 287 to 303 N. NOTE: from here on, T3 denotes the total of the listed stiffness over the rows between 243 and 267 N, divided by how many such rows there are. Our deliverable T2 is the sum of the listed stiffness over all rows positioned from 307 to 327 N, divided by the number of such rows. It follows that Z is 1.01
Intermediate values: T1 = 20.1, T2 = 20.4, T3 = 19.9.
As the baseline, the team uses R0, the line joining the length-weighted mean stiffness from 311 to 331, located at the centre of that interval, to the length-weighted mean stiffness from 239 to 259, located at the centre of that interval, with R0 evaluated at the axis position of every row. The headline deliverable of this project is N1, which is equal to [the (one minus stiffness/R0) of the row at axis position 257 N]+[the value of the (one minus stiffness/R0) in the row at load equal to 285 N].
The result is 0.14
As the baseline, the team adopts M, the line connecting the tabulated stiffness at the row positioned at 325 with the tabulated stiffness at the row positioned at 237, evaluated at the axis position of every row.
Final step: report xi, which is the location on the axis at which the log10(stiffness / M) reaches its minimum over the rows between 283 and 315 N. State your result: 285 N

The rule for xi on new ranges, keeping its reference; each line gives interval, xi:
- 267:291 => 277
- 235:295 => 277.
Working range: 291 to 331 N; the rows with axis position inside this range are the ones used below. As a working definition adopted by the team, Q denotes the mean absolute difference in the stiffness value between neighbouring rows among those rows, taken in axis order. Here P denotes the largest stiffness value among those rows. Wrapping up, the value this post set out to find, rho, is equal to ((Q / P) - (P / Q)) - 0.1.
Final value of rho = -31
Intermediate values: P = 21.29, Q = 0.7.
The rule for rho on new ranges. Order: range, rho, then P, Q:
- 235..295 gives -10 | 21.28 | 2.1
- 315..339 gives -28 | 20.88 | 0.8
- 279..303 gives -10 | 20.84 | 2.0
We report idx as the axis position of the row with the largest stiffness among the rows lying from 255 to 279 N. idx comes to 257 N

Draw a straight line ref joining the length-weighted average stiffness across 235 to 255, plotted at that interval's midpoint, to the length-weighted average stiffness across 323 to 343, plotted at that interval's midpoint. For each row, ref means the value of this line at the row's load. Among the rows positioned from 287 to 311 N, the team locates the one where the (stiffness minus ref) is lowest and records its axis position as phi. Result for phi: 289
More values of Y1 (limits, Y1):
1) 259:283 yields 281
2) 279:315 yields 289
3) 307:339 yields 337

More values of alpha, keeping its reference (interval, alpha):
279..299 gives 281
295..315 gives 301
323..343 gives 337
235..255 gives 249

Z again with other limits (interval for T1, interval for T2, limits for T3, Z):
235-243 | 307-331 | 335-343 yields 1.02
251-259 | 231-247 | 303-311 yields 0.98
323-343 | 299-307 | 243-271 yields 1.05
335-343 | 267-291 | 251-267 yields 0.58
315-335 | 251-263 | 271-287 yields 1.02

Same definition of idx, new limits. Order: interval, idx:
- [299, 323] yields 305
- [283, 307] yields 305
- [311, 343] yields 321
